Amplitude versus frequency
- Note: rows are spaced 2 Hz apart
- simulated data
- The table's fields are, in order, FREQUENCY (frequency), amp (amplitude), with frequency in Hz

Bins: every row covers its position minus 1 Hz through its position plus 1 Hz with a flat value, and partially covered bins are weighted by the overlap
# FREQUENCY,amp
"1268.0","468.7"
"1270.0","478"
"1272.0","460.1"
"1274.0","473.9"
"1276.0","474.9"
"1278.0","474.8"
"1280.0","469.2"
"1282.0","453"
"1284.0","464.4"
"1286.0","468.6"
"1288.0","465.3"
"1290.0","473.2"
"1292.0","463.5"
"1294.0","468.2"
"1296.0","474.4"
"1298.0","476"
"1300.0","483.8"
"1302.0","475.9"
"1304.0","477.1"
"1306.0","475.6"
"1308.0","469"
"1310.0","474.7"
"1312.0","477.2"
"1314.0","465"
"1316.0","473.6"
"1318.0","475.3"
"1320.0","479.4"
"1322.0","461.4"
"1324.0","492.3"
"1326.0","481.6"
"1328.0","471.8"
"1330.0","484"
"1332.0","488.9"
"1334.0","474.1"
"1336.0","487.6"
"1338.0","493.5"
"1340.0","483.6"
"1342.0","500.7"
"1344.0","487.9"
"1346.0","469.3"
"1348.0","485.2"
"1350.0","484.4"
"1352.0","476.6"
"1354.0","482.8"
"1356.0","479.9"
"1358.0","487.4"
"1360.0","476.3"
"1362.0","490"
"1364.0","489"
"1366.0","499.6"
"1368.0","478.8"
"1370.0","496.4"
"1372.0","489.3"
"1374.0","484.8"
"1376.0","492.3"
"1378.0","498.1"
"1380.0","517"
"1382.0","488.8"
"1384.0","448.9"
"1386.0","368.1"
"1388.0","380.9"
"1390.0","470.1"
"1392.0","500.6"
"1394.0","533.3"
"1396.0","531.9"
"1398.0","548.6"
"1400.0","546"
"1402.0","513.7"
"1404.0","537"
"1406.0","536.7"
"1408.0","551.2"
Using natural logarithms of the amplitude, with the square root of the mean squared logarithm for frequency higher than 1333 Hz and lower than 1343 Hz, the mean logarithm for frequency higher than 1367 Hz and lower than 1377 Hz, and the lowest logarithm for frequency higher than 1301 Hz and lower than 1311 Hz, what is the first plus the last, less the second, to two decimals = 6.15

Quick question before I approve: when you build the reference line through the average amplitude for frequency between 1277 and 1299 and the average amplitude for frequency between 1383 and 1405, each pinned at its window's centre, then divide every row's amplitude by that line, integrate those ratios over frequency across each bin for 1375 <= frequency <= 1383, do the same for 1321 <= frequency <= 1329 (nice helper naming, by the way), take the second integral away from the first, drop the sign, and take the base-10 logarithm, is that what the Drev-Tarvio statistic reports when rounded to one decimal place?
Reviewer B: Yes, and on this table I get -0.7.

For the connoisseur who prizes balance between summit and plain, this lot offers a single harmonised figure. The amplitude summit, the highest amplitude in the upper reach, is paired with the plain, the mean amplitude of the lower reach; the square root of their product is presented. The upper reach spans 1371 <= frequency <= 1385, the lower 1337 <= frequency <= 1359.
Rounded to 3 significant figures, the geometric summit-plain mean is 501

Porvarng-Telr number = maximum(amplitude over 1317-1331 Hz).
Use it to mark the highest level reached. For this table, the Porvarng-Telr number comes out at 492.3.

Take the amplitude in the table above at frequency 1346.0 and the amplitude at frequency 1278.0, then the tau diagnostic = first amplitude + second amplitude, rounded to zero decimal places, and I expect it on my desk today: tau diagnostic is 944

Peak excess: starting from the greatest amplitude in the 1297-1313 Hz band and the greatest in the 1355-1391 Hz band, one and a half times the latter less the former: 292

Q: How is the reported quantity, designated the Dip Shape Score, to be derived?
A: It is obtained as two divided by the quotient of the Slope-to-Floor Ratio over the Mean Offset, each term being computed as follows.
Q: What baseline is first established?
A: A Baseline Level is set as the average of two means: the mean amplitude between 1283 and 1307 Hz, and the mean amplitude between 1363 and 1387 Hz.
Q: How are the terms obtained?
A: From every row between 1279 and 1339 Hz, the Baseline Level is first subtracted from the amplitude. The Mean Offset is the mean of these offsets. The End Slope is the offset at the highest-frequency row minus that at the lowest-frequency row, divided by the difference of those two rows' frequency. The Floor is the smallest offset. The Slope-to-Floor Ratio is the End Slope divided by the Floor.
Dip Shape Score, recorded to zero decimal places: 122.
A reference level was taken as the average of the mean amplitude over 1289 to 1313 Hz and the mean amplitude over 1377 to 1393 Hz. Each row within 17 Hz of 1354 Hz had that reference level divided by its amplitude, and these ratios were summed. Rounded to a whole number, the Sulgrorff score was 16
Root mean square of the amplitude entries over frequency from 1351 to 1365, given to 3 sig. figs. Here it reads 483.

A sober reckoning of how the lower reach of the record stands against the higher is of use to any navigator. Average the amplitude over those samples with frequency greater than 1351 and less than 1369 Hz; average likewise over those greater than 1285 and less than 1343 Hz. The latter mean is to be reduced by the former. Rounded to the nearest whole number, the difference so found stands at -7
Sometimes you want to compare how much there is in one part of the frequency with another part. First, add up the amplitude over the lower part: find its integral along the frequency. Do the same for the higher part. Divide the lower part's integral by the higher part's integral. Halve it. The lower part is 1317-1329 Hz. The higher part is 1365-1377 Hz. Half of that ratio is 0.487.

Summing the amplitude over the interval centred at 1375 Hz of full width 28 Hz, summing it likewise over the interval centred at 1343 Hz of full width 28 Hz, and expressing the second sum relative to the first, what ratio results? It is 1.02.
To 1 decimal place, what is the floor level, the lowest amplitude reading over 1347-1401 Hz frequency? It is 368.1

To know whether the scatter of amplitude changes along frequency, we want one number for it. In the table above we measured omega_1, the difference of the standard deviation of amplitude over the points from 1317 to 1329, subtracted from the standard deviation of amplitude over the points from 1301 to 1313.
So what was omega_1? -7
